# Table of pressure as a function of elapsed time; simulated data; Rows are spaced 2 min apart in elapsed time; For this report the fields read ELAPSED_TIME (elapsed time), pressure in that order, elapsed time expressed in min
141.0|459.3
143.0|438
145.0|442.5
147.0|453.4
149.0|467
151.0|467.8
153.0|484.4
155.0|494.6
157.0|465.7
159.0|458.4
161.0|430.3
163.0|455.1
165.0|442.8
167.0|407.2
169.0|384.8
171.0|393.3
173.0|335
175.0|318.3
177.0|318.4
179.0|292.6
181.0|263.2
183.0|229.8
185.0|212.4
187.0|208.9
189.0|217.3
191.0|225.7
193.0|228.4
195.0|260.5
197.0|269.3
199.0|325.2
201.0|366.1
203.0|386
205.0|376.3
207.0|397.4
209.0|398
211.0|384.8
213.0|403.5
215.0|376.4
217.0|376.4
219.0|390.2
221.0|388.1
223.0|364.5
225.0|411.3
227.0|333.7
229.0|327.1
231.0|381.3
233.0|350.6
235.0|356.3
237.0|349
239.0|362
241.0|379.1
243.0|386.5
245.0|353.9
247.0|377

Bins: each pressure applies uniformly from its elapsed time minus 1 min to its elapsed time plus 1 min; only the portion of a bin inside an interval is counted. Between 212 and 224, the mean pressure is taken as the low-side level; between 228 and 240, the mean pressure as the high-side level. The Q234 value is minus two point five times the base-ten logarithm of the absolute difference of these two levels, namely -3.6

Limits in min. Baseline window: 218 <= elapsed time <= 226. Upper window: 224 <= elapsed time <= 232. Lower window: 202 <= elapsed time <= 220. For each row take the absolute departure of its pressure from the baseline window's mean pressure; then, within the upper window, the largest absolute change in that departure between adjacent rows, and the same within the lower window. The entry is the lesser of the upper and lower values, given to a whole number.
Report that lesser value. 11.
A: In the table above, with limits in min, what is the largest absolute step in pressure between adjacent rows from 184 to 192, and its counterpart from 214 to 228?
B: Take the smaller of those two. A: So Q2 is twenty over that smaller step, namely 2.38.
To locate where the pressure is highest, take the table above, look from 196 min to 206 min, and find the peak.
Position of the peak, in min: 203.0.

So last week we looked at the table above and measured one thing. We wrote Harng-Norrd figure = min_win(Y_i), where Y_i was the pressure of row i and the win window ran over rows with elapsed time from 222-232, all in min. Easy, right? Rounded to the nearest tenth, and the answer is 327.1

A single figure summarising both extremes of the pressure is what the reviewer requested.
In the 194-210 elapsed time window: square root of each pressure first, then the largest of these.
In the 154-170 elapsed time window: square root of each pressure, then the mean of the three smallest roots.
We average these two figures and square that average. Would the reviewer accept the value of 403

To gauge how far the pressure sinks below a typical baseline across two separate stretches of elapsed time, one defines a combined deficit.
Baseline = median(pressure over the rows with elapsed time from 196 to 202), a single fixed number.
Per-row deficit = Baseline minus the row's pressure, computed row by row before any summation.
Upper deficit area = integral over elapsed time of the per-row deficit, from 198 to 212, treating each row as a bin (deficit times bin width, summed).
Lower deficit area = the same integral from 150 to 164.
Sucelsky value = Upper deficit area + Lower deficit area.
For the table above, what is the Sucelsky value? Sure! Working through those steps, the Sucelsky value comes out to -2675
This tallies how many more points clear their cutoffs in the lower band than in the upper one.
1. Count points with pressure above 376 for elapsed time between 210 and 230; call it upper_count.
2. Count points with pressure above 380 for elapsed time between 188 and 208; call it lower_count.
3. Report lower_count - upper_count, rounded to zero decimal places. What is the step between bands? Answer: -5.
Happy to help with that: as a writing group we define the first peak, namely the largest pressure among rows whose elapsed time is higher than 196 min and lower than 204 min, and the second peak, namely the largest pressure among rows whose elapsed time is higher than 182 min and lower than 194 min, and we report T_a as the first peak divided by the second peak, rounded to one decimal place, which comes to 1.7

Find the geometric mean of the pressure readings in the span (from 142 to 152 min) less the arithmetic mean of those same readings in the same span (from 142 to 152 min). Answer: -0.16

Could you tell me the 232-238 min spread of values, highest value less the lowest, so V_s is 7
